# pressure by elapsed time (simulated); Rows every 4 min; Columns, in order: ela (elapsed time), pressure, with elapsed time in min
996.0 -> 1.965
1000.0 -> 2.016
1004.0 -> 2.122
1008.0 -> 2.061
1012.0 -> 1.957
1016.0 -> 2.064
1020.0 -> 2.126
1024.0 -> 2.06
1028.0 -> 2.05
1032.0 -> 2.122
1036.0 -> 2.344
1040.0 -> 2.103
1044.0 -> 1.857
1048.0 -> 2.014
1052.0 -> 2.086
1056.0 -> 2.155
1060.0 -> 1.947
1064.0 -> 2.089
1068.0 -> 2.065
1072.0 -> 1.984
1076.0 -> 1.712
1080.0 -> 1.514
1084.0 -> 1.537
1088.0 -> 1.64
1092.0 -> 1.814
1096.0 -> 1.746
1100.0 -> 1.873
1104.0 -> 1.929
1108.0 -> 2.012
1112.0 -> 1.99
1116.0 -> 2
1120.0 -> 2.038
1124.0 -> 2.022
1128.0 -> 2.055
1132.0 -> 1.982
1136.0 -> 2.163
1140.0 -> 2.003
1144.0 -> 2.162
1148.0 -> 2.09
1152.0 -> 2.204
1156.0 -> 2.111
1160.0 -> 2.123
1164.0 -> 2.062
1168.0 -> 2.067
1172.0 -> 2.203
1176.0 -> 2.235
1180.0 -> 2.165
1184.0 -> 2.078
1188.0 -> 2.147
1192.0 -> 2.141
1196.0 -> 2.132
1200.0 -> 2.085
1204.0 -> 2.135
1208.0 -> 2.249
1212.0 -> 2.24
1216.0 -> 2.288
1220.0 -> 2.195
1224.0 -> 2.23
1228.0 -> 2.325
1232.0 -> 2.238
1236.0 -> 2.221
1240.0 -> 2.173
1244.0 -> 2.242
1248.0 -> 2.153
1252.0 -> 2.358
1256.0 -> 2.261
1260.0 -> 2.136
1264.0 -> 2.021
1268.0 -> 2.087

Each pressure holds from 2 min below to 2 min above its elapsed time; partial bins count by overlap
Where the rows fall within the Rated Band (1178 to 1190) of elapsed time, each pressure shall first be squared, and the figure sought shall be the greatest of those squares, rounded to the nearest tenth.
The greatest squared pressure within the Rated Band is 4.7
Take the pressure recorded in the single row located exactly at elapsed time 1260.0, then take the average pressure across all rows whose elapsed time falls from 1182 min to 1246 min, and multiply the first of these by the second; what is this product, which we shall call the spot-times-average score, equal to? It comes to 4.69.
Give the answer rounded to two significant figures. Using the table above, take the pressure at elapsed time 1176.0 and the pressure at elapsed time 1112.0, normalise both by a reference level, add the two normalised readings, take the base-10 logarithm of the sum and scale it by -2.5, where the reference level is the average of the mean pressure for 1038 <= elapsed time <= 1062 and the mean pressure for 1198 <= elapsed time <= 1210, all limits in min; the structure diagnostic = -0.76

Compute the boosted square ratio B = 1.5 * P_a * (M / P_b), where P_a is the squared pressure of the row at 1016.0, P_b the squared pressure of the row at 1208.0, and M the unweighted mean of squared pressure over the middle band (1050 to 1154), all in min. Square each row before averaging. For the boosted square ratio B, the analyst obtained 4.9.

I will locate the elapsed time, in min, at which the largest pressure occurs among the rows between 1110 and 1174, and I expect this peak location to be 1152.0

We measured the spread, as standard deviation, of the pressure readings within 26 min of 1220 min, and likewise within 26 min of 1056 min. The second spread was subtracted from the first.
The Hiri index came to -0.14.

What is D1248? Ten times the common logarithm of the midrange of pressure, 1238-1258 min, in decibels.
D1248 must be 3.5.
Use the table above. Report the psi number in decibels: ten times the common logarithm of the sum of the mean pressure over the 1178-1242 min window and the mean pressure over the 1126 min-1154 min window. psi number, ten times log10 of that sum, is 6.32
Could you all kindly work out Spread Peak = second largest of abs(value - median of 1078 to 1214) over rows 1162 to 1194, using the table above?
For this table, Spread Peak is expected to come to 0.13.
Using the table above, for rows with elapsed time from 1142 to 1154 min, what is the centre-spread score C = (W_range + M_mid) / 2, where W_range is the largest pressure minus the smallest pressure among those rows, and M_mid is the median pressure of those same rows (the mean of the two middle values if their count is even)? 1.14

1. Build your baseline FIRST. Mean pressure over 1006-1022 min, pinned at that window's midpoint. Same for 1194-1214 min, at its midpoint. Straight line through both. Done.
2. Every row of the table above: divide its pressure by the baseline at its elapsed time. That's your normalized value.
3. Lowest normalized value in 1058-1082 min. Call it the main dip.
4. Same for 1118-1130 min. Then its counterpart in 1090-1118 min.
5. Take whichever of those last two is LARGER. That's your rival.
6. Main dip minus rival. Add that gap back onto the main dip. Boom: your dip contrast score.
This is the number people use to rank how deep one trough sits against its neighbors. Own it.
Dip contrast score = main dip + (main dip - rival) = 0.49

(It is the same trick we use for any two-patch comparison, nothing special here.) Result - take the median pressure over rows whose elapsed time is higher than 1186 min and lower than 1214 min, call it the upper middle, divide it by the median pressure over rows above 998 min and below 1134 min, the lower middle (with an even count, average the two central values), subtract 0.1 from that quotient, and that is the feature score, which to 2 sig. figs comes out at 0.96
